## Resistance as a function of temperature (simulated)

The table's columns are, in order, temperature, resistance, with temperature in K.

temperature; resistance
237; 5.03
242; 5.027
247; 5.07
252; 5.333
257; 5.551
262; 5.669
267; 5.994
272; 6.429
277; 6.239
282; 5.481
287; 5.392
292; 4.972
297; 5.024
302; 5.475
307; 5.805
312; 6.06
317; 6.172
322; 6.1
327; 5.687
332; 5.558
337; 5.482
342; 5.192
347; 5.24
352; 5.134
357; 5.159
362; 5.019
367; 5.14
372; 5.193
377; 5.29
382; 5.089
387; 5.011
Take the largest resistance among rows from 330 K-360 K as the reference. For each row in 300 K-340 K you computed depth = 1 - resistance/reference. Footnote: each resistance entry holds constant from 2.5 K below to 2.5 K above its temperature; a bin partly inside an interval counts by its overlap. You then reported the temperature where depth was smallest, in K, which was 317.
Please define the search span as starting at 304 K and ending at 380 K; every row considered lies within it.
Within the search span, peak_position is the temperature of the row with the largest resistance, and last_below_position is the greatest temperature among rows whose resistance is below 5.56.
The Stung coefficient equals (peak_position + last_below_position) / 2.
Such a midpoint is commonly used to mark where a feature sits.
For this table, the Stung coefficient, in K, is 347.0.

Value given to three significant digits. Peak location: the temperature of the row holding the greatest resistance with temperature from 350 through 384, 377 K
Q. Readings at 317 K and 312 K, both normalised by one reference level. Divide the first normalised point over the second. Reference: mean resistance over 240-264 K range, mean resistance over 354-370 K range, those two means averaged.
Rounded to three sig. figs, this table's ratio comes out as 1.02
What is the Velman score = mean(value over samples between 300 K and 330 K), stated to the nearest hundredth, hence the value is 5.88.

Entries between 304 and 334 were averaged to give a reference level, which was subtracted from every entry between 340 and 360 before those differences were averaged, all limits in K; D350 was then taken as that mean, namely -0.72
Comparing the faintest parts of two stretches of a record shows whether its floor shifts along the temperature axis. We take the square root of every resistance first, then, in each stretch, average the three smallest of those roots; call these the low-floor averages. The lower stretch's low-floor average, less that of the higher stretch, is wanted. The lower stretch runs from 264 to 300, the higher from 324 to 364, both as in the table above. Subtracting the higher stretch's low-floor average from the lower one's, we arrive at 0.01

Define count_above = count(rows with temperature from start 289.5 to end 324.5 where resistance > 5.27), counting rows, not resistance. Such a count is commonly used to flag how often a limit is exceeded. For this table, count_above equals 5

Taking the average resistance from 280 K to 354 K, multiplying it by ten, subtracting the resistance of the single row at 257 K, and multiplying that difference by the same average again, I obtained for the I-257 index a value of 274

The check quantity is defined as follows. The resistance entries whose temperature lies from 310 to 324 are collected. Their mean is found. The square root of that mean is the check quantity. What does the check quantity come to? 2.47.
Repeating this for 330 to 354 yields 2.31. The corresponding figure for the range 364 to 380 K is 2.28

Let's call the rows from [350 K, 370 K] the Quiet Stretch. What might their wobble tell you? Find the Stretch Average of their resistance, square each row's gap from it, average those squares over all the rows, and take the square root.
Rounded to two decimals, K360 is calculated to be 0.06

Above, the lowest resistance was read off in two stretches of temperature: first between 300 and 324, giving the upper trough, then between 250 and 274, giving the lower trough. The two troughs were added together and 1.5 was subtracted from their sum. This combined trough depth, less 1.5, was 9.31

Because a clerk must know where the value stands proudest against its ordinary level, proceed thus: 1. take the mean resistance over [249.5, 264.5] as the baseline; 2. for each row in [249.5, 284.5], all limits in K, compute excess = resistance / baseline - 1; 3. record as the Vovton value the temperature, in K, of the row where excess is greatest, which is 272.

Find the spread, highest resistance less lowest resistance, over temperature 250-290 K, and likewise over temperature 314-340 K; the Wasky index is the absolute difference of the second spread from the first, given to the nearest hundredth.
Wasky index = 0.41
